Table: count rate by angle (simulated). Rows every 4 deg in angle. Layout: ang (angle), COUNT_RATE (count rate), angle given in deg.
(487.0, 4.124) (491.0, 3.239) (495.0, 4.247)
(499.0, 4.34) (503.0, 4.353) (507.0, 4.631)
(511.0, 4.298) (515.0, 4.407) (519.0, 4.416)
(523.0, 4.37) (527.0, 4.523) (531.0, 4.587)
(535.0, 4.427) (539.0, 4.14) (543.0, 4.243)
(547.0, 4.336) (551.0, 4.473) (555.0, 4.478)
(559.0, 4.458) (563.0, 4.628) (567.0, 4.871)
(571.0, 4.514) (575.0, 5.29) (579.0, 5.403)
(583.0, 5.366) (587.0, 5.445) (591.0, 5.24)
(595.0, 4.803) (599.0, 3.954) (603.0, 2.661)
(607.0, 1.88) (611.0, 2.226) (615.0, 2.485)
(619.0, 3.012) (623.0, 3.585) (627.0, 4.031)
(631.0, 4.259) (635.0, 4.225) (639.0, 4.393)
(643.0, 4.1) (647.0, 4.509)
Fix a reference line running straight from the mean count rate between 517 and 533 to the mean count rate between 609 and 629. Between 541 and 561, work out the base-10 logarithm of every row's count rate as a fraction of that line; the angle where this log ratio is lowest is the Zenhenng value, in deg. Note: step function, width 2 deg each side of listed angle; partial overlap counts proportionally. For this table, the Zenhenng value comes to 543.0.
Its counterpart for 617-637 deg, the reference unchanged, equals 619.0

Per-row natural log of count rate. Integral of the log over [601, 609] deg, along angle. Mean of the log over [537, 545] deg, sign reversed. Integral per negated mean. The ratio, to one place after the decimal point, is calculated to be -4.5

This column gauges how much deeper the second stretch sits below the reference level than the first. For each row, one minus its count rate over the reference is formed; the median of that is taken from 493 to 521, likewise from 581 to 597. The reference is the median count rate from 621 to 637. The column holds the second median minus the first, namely -0.23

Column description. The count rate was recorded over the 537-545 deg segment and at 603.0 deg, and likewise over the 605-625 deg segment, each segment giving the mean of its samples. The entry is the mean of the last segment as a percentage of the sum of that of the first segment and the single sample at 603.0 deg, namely 38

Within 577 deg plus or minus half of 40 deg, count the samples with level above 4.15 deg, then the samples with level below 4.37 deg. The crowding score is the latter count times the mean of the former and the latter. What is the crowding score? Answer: 0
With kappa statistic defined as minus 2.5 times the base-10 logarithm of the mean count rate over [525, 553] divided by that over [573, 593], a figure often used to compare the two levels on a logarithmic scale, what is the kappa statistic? 0.21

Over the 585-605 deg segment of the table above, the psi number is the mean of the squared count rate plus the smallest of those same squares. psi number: 28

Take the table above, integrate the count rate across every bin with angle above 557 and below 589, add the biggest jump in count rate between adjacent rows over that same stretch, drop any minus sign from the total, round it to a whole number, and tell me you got 161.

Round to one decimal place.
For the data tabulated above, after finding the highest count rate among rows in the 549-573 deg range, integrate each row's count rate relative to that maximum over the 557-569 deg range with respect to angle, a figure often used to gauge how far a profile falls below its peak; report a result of -2.6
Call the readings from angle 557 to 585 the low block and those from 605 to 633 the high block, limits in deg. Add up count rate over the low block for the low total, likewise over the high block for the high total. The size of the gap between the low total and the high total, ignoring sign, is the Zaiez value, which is 13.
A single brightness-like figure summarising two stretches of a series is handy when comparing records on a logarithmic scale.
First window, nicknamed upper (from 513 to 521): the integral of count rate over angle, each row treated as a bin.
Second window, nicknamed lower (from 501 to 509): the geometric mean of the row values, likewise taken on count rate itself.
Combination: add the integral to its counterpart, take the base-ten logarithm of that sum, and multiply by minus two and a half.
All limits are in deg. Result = -4.00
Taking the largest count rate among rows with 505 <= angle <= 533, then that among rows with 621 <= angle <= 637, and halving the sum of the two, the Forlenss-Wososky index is 4.4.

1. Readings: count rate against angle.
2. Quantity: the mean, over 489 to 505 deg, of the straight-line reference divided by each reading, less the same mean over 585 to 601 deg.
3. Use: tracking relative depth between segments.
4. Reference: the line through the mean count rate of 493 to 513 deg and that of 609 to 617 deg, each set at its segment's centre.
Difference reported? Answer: 0.56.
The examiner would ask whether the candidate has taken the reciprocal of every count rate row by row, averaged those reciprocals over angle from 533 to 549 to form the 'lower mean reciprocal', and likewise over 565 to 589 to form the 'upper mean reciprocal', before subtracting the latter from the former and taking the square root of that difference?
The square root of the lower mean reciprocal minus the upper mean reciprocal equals 0.196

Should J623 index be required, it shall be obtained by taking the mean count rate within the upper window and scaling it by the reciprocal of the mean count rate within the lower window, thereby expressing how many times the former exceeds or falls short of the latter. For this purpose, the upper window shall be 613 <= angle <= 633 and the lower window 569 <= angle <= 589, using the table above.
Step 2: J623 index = 0.67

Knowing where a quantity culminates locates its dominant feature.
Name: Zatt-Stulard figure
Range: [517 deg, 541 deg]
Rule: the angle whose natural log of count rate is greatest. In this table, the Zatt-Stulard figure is 531.0 deg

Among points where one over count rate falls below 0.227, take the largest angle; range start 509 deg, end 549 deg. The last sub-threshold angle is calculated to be 535.0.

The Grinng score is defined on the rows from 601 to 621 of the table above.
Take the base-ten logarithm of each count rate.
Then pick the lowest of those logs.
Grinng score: 0.27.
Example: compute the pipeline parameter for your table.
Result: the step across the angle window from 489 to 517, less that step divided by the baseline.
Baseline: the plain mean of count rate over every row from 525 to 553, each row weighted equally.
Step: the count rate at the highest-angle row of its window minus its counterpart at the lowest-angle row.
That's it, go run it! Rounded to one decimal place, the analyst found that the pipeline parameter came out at 0.9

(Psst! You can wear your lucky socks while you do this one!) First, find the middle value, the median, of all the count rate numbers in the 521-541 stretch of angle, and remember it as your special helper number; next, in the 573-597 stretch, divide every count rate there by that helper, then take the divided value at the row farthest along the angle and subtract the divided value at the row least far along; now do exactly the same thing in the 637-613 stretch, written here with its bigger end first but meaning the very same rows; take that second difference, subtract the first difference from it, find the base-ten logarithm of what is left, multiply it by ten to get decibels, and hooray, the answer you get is -3.0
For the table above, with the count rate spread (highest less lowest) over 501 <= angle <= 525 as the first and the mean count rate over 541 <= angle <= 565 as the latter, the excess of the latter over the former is 4.1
